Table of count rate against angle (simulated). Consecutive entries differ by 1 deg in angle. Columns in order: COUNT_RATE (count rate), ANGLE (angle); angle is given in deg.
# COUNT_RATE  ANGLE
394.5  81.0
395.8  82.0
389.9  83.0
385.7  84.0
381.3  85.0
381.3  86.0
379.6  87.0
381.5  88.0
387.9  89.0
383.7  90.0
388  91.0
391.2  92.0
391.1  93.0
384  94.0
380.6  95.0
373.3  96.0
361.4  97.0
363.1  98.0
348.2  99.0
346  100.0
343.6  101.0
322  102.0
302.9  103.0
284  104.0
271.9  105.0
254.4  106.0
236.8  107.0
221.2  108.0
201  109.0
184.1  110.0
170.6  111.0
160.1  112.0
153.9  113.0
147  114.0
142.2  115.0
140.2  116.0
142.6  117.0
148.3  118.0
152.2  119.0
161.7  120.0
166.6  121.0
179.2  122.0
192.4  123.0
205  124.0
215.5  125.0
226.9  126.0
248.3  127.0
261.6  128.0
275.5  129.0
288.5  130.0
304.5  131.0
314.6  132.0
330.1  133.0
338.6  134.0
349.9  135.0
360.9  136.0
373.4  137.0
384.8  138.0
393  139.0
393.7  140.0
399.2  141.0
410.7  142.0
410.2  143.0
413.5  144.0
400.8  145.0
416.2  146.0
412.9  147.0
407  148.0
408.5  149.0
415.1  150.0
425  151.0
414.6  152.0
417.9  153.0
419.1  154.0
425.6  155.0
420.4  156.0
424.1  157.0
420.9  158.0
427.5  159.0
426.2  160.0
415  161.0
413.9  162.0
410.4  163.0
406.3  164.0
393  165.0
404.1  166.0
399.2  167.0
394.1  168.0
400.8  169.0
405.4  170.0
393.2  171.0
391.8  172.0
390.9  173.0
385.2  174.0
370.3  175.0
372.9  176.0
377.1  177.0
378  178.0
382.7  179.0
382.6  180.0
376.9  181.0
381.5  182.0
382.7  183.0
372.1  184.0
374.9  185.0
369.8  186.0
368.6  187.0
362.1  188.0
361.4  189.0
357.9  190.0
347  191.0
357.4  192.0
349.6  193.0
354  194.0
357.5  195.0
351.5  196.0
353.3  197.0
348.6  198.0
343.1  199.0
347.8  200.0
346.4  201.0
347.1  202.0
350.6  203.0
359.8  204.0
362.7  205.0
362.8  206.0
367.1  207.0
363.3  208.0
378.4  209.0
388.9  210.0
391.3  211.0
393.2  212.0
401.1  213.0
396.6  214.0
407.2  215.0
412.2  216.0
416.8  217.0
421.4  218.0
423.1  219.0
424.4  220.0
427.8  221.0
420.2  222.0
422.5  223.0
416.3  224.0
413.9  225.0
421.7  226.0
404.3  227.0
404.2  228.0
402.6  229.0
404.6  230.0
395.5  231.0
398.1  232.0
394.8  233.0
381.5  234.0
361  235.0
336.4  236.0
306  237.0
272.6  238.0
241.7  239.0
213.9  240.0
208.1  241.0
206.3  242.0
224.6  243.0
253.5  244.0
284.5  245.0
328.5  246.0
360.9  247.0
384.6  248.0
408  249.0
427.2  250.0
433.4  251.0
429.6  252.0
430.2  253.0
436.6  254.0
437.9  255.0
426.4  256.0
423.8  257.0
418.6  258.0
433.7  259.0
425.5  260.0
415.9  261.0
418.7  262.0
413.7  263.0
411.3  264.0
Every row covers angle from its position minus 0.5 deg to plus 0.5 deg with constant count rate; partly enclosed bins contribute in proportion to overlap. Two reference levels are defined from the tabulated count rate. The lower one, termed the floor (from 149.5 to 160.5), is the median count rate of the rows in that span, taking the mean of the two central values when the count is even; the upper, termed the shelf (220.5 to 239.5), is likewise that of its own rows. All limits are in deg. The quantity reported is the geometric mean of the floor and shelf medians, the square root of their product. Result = 412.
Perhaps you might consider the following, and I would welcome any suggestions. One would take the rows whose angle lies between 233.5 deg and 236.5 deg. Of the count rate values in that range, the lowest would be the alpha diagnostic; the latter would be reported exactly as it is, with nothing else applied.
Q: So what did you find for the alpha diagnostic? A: 336.4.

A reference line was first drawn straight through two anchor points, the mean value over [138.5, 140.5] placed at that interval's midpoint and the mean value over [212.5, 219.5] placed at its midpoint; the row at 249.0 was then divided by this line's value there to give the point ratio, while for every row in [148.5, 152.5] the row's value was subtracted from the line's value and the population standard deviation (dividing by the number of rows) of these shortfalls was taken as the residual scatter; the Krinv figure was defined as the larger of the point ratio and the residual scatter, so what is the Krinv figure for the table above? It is 5.8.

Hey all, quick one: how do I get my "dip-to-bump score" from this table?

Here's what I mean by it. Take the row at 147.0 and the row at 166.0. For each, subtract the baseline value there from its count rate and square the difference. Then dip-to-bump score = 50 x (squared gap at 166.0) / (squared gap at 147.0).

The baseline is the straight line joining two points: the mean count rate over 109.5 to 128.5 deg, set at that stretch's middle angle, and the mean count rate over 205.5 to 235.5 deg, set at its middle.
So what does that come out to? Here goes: 25.1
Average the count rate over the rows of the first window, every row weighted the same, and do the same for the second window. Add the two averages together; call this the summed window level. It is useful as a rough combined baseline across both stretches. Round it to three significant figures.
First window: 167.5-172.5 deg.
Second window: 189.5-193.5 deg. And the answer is 750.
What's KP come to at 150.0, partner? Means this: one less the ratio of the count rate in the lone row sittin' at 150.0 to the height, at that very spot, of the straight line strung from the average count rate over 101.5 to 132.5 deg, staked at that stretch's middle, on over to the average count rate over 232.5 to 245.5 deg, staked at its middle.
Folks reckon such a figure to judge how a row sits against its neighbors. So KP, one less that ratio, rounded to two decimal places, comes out -0.78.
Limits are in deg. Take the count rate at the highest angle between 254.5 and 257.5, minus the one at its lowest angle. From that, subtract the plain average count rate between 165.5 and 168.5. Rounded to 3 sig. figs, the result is -413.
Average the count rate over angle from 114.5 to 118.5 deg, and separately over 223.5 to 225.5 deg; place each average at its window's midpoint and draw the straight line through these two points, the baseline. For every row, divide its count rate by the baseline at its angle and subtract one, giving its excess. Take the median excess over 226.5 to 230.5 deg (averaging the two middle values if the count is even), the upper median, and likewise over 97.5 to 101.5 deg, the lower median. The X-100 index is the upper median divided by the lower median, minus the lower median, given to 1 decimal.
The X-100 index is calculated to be -2.5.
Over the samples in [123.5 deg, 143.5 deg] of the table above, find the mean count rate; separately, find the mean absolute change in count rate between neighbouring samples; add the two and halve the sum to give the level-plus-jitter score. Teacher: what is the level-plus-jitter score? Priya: 168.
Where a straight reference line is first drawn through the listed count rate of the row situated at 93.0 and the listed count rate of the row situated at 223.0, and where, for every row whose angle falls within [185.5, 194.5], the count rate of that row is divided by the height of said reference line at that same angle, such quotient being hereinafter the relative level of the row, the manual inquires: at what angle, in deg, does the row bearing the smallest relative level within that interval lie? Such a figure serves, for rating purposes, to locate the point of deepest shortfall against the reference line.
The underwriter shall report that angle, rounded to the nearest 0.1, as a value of 191.0 deg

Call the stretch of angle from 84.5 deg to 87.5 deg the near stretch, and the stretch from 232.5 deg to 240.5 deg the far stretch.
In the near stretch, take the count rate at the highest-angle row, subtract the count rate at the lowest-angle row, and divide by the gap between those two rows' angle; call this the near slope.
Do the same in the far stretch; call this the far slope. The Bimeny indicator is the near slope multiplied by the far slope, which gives 22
